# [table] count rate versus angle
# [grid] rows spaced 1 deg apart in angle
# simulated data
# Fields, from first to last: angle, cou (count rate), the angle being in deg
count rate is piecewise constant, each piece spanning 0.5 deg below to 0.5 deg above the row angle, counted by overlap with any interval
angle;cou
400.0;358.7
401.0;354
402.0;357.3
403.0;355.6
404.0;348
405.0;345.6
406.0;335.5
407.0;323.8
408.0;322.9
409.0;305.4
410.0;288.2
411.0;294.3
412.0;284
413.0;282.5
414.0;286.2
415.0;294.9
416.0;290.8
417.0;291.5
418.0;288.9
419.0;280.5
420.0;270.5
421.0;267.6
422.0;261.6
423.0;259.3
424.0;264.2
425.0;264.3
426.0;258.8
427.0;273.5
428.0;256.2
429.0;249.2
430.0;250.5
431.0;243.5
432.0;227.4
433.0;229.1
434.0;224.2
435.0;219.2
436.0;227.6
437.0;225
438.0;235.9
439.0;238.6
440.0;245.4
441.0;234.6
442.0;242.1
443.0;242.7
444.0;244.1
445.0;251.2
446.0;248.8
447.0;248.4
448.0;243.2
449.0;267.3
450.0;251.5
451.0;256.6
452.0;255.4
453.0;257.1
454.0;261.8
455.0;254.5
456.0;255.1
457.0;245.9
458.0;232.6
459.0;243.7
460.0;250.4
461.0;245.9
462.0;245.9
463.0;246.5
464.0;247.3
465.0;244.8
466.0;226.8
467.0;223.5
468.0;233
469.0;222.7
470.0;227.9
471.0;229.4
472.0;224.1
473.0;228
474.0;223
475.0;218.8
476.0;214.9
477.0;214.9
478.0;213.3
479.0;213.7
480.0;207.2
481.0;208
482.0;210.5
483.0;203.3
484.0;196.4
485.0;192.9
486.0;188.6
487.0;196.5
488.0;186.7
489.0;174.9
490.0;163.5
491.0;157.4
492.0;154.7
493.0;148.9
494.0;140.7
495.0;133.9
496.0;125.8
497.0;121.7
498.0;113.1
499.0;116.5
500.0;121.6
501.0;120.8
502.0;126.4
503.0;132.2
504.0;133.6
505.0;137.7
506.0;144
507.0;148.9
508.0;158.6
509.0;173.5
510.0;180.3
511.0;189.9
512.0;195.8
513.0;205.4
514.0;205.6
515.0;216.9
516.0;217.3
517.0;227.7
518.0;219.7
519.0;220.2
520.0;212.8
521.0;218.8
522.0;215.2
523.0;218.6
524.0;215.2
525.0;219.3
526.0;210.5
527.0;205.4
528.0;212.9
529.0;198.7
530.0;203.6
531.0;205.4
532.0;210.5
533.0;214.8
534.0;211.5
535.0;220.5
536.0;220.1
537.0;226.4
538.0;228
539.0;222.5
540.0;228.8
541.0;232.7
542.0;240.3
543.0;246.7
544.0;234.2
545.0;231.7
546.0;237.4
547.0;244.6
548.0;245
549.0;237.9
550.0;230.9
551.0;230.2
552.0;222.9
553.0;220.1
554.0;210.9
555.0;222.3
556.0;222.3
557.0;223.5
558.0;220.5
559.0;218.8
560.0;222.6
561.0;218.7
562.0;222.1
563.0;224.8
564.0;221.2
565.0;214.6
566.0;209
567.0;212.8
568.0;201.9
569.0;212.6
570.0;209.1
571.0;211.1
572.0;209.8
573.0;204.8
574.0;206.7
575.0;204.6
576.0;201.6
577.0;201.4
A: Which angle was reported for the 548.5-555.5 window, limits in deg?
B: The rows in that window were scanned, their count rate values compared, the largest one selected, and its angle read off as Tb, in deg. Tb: 549.0 deg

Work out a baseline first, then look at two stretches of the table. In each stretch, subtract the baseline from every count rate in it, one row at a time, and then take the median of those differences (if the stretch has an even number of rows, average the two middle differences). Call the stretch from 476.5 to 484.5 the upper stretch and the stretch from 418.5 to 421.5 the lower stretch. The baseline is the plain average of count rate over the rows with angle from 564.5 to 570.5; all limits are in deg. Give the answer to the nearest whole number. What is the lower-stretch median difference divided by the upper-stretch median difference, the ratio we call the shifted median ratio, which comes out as -81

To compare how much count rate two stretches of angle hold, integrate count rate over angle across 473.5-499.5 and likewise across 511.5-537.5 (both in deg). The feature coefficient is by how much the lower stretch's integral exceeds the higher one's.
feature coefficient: -909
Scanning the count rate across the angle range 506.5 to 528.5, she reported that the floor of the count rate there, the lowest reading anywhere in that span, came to 148.9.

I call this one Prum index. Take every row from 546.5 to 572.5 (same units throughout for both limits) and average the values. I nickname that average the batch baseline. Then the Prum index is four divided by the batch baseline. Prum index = 0.018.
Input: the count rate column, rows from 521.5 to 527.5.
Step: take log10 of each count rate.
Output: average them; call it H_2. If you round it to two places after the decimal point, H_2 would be 2.33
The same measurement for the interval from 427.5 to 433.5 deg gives 2.38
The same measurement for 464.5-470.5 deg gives 2.36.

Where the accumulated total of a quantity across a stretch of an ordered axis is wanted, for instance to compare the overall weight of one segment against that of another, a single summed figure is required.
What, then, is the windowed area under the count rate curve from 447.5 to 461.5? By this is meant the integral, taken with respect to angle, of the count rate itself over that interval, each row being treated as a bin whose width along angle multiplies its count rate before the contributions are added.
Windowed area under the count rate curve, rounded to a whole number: 3521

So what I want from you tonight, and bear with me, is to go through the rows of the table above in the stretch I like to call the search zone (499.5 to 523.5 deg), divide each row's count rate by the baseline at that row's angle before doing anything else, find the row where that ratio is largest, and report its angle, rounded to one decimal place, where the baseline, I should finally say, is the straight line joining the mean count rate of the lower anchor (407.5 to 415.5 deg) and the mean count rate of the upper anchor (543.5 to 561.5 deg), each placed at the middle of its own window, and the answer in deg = 517.0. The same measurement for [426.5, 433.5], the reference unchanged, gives 427.0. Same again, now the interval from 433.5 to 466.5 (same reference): 449.0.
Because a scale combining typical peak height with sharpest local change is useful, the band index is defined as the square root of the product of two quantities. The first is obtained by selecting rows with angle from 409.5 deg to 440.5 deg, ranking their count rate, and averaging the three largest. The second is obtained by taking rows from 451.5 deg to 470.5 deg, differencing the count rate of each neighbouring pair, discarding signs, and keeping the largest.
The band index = 73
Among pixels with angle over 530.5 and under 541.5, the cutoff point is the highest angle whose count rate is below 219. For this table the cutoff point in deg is 534.0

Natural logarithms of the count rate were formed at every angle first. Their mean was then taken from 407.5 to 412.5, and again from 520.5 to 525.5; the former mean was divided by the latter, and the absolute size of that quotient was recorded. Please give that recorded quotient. 1.06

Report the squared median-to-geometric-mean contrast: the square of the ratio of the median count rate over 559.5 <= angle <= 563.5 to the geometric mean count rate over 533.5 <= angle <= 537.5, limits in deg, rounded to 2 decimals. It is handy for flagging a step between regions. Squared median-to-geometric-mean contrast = 1.03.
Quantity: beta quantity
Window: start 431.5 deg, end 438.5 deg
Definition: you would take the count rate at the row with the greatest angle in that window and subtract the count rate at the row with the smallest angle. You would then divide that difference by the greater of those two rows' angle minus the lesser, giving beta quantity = 1.4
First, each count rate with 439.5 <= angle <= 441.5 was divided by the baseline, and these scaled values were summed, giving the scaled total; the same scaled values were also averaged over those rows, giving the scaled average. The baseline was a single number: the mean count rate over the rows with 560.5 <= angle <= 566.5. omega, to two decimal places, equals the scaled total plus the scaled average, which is 3.30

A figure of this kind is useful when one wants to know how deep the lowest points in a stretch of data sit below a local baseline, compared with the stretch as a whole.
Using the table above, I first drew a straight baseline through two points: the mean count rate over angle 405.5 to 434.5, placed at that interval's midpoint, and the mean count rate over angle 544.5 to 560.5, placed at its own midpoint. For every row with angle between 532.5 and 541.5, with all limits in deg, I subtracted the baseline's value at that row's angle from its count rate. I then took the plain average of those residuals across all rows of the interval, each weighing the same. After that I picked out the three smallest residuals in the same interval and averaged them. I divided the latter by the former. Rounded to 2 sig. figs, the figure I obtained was 1.8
